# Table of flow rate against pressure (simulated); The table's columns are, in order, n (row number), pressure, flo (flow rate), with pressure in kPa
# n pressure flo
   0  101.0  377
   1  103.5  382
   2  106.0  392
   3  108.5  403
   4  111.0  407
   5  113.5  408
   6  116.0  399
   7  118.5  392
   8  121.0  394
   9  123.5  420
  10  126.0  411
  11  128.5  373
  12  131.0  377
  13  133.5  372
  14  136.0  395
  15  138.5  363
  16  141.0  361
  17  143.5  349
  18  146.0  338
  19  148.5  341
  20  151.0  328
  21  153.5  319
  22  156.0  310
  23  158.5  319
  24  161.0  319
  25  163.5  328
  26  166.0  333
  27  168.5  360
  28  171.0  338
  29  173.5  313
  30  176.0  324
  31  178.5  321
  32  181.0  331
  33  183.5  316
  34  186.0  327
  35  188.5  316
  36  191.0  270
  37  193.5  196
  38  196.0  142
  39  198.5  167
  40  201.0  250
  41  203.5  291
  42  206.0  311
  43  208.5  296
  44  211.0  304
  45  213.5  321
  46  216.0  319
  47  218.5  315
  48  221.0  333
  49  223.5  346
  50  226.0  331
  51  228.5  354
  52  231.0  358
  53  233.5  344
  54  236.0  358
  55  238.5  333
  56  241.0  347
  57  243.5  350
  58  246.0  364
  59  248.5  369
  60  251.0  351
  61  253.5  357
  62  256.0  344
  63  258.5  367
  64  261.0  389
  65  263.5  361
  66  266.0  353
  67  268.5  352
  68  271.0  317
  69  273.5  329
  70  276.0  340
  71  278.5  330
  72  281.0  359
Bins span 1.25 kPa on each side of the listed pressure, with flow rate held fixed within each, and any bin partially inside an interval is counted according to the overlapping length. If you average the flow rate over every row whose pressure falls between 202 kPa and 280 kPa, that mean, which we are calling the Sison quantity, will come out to 340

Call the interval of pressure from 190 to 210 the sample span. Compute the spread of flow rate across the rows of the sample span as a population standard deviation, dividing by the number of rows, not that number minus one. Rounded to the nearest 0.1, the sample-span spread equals 59.8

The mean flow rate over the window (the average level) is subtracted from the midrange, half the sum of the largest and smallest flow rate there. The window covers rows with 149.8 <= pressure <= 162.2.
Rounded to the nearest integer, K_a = 0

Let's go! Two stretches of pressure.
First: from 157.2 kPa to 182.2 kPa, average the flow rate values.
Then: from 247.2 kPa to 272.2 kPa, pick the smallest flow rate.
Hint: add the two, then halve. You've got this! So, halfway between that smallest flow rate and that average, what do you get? 323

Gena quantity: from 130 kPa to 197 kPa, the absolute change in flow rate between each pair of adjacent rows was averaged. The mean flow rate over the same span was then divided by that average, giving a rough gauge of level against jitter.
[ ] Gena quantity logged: 19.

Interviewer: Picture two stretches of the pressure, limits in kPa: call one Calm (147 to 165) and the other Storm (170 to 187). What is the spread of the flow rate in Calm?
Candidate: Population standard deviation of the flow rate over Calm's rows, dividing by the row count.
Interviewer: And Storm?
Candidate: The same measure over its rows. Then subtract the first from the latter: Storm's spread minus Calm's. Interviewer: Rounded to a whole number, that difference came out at -1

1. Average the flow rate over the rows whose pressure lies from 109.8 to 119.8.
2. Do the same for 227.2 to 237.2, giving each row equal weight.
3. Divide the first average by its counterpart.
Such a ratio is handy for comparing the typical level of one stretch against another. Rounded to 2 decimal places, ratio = 1.14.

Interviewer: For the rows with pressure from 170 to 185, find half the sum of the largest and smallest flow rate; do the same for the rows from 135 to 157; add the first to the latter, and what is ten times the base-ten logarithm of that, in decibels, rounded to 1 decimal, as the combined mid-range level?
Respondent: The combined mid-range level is 28.3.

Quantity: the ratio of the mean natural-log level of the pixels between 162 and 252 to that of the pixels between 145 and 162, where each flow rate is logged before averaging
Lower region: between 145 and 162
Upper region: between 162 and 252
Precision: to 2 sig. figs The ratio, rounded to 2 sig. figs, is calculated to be 0.99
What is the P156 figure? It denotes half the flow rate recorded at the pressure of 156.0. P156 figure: 155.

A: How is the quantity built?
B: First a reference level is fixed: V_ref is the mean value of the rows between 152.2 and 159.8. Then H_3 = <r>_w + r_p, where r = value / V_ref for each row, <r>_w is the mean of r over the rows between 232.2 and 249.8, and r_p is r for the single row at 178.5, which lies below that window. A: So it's 2.13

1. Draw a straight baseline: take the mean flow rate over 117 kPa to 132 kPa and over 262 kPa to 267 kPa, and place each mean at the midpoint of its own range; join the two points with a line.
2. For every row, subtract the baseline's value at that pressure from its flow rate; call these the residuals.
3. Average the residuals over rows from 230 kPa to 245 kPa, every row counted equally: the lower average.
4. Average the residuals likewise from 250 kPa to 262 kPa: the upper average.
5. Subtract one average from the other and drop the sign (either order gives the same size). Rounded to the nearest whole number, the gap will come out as 18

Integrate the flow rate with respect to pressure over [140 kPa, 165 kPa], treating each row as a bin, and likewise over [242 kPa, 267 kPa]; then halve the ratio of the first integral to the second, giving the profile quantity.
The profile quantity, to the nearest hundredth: 0.46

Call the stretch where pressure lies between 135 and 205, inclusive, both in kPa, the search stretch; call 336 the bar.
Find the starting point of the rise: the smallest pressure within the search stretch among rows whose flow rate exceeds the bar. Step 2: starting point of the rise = 136.0 kPa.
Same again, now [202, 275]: 223.5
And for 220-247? 223.5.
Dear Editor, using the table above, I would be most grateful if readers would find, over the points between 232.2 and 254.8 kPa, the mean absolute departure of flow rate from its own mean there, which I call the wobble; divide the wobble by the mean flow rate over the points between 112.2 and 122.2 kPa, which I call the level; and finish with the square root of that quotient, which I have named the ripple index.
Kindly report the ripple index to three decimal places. 0.145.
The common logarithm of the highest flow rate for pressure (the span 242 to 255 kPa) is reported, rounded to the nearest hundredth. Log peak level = 2.57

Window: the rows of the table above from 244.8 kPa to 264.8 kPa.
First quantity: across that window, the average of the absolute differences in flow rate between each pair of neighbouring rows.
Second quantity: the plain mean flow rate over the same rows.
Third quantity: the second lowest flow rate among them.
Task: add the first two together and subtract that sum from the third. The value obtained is -28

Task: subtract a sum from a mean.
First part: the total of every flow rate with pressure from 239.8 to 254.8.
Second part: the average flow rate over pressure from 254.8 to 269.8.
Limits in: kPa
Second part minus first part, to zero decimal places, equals -1777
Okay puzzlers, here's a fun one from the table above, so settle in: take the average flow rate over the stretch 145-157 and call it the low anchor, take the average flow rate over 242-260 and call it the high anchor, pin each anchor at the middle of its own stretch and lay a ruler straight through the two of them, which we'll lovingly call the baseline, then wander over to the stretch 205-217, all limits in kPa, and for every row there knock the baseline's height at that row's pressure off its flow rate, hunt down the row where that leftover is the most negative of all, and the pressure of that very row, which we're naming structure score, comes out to 208.5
